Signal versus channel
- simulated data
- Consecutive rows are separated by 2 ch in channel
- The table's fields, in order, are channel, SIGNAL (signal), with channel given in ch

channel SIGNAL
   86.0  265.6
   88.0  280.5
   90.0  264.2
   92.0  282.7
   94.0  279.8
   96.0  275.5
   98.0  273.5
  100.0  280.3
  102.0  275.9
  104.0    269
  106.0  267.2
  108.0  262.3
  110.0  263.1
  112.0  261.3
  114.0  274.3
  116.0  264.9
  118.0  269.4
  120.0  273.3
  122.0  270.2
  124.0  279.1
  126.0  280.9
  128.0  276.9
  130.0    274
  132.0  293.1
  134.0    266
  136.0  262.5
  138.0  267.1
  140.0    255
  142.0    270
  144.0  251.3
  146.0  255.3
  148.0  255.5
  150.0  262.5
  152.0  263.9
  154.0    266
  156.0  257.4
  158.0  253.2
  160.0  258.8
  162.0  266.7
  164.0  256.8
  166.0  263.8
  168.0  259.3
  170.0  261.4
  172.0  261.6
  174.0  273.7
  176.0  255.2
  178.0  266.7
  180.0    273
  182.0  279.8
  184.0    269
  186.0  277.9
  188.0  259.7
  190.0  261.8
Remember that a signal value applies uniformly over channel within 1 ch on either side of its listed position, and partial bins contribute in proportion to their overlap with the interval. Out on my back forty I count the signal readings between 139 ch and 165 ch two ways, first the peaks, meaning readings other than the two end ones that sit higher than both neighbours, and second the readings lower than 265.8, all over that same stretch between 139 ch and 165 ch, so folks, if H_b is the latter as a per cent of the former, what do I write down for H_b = 333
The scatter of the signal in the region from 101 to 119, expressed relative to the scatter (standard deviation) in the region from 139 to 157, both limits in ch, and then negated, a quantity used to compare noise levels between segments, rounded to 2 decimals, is -0.84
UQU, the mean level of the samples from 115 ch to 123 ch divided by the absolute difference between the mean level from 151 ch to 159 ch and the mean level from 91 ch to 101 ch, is 15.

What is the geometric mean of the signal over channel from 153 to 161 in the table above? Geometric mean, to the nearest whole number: 259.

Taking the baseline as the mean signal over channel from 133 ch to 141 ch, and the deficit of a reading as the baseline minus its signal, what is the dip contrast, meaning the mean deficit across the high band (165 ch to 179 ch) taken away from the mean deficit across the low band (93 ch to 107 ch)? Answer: -11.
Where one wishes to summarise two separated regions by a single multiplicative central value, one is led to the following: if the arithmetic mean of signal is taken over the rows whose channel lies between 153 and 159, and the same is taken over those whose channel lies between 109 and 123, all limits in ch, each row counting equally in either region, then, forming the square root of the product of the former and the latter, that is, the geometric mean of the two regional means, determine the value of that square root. 263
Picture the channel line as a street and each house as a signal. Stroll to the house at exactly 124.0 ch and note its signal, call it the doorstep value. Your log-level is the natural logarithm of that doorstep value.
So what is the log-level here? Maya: 5.63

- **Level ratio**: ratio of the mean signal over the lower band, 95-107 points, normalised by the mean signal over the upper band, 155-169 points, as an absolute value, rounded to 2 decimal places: 1.05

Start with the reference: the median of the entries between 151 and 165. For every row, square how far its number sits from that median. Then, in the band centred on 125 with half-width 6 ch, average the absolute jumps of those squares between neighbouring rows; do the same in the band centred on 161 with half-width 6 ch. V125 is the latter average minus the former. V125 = -99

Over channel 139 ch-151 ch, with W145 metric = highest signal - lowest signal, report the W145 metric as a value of 18.7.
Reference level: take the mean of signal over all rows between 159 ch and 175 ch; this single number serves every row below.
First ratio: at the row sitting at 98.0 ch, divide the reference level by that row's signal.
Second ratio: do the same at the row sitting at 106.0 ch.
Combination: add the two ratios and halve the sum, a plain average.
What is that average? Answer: 0.97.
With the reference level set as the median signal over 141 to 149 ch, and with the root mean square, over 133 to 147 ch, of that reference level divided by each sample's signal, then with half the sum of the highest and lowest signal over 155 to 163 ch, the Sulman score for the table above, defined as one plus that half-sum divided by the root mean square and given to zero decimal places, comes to 266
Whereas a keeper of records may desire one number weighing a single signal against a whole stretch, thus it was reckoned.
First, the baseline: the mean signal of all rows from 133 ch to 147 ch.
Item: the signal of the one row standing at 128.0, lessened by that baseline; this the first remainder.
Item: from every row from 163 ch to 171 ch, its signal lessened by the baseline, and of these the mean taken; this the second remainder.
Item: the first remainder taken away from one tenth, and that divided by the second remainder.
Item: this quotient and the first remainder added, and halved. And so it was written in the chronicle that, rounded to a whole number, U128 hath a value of 19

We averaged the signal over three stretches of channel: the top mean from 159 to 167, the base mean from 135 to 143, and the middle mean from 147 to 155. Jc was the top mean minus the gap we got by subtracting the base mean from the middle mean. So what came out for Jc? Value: 263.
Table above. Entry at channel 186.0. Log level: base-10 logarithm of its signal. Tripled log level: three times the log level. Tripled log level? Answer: 7.33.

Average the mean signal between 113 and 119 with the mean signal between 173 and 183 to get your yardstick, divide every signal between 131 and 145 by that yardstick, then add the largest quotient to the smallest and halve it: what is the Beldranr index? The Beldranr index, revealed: 1.01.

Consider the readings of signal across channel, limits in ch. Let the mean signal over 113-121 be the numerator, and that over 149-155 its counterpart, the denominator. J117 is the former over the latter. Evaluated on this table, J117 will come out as 1.02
